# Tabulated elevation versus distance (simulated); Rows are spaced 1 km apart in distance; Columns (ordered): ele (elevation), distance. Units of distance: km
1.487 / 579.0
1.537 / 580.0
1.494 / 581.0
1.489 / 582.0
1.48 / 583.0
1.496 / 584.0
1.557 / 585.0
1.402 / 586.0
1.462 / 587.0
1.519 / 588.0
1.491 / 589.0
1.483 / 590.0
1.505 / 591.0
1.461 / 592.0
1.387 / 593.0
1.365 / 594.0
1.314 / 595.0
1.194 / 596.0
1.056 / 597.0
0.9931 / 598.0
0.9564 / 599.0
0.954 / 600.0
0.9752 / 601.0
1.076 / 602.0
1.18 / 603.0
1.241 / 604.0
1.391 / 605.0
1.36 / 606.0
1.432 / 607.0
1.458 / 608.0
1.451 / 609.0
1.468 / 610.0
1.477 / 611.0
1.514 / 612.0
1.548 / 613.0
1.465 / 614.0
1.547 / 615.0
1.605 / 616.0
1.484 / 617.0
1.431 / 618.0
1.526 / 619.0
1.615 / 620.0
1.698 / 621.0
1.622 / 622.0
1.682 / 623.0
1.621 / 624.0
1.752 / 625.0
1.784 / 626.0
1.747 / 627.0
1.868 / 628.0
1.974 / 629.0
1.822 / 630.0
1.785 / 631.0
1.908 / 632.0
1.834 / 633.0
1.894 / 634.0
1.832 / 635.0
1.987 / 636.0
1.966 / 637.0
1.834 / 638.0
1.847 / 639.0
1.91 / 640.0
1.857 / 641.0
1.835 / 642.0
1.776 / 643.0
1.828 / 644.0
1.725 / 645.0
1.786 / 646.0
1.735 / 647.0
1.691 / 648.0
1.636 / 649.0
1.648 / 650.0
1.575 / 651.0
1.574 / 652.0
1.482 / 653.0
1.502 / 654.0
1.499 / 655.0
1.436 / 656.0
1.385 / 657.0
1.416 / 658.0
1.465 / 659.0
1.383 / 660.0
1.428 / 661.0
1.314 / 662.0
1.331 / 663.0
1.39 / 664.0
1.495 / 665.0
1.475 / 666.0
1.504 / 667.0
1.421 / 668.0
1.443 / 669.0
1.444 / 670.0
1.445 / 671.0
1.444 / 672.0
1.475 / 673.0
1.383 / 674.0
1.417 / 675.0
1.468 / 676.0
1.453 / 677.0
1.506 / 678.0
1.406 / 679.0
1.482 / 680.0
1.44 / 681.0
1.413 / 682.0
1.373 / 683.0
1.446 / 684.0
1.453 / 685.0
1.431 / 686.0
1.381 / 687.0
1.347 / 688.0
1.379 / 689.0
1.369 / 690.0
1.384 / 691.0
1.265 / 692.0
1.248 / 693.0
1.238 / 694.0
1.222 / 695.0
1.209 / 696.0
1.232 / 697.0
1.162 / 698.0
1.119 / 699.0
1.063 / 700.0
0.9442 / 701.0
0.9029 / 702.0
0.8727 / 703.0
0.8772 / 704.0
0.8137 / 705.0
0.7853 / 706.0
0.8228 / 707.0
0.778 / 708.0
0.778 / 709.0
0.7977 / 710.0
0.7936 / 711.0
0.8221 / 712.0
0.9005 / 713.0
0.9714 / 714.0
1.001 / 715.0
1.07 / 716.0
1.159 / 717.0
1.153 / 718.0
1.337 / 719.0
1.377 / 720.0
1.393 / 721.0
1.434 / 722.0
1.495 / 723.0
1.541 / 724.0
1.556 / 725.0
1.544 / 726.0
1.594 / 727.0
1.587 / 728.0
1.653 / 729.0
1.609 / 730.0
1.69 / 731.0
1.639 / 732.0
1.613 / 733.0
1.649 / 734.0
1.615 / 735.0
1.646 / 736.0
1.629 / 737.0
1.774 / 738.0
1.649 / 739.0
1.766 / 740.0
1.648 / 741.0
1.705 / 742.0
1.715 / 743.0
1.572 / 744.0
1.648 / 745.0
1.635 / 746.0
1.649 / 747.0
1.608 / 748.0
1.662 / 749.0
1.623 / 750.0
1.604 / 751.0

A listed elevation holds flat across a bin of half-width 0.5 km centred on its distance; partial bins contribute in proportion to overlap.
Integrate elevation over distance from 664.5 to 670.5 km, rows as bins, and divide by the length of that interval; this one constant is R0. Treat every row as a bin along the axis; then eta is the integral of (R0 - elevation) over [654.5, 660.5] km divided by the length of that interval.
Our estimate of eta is 0.0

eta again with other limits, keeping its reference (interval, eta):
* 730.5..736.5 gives -0.2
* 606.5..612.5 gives 0.0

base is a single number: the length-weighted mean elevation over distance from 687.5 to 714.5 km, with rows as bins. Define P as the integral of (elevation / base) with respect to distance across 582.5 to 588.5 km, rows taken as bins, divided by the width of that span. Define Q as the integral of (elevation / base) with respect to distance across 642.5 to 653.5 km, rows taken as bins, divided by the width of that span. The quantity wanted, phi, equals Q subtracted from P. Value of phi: -0.2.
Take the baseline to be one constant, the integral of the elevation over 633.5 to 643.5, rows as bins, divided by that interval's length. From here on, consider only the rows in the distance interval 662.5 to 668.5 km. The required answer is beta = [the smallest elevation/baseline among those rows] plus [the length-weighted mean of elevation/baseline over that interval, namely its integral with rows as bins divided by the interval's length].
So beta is 1.48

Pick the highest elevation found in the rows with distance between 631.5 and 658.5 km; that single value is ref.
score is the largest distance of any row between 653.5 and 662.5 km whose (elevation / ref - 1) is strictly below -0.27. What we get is 662.0 km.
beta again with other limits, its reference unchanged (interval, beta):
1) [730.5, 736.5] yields 1.74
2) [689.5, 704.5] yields 1.07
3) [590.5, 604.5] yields 1.14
